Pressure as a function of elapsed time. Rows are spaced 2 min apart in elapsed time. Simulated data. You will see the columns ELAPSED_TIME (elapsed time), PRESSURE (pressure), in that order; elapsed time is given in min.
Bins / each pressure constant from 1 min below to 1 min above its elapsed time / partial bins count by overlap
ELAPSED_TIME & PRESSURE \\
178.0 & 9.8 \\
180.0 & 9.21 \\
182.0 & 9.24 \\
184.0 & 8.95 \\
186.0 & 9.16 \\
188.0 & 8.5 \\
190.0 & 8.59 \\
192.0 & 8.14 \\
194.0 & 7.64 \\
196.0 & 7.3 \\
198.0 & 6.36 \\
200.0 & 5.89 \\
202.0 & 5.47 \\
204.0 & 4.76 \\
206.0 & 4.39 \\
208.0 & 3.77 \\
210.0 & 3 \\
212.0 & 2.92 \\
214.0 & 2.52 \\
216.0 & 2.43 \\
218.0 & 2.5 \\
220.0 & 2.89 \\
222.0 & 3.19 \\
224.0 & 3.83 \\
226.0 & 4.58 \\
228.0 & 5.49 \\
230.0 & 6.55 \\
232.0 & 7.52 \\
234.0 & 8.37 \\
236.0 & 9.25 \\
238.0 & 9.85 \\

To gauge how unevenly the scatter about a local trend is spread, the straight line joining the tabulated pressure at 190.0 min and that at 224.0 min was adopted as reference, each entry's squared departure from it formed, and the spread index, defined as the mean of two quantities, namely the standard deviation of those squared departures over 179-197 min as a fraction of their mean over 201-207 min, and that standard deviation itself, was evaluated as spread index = 0.12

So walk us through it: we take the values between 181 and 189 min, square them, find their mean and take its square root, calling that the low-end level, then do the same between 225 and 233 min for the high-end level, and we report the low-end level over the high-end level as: 1.46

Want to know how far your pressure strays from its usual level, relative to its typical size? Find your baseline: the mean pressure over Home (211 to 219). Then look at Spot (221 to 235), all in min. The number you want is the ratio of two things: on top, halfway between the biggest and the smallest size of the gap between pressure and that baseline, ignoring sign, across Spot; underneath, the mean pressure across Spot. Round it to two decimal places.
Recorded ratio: 0.56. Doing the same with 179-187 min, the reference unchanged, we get 0.71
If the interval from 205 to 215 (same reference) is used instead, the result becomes 0.28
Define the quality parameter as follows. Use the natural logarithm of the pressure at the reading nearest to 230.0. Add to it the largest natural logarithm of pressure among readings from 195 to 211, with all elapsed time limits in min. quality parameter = 3.87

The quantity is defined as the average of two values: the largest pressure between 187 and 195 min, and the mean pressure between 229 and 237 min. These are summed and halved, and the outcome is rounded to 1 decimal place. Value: 8.3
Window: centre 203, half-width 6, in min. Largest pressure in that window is 6.36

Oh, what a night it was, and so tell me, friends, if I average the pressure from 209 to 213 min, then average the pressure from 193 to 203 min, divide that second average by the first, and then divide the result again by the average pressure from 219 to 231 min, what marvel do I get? 0.50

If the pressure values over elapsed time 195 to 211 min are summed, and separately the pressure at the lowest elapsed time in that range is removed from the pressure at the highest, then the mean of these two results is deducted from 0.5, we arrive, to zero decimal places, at -18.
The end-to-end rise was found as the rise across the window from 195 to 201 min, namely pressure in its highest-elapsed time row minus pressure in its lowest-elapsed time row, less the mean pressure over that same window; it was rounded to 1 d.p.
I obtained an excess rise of -7.9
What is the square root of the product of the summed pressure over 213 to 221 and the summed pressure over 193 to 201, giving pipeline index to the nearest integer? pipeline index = 17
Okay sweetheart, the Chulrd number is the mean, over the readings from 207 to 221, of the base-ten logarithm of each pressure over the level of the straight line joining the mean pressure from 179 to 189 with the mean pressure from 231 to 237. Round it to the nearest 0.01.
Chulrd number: -0.48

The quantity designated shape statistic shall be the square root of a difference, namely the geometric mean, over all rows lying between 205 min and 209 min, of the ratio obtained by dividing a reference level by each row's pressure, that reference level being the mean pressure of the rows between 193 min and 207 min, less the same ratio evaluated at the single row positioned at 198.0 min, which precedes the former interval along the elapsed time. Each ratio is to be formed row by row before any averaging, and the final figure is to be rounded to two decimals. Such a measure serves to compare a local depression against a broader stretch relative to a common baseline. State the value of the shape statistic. 0.73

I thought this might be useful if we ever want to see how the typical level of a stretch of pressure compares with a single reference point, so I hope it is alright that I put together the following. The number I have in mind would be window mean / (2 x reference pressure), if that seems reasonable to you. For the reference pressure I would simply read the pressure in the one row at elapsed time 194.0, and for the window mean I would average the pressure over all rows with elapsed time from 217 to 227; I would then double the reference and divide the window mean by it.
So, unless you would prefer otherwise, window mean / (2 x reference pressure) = 0.22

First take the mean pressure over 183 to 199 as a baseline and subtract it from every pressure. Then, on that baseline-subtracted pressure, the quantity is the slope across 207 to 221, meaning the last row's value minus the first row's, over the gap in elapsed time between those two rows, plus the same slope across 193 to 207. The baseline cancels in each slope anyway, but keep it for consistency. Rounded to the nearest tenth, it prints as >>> -0.3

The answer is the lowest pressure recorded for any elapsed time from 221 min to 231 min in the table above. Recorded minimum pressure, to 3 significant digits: 3.19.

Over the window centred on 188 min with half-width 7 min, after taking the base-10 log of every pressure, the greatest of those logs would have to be 1.0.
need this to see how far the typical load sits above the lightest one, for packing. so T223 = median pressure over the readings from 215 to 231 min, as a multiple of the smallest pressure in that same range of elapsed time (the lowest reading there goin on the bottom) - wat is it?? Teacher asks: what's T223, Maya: 1.4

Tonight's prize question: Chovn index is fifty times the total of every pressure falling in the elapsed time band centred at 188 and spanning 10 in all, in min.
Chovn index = 2167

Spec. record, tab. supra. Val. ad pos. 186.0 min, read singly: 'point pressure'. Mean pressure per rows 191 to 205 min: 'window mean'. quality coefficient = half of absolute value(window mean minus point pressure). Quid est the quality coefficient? 1.3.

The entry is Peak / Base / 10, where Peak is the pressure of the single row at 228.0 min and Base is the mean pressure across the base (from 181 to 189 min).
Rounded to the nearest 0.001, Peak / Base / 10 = 0.061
